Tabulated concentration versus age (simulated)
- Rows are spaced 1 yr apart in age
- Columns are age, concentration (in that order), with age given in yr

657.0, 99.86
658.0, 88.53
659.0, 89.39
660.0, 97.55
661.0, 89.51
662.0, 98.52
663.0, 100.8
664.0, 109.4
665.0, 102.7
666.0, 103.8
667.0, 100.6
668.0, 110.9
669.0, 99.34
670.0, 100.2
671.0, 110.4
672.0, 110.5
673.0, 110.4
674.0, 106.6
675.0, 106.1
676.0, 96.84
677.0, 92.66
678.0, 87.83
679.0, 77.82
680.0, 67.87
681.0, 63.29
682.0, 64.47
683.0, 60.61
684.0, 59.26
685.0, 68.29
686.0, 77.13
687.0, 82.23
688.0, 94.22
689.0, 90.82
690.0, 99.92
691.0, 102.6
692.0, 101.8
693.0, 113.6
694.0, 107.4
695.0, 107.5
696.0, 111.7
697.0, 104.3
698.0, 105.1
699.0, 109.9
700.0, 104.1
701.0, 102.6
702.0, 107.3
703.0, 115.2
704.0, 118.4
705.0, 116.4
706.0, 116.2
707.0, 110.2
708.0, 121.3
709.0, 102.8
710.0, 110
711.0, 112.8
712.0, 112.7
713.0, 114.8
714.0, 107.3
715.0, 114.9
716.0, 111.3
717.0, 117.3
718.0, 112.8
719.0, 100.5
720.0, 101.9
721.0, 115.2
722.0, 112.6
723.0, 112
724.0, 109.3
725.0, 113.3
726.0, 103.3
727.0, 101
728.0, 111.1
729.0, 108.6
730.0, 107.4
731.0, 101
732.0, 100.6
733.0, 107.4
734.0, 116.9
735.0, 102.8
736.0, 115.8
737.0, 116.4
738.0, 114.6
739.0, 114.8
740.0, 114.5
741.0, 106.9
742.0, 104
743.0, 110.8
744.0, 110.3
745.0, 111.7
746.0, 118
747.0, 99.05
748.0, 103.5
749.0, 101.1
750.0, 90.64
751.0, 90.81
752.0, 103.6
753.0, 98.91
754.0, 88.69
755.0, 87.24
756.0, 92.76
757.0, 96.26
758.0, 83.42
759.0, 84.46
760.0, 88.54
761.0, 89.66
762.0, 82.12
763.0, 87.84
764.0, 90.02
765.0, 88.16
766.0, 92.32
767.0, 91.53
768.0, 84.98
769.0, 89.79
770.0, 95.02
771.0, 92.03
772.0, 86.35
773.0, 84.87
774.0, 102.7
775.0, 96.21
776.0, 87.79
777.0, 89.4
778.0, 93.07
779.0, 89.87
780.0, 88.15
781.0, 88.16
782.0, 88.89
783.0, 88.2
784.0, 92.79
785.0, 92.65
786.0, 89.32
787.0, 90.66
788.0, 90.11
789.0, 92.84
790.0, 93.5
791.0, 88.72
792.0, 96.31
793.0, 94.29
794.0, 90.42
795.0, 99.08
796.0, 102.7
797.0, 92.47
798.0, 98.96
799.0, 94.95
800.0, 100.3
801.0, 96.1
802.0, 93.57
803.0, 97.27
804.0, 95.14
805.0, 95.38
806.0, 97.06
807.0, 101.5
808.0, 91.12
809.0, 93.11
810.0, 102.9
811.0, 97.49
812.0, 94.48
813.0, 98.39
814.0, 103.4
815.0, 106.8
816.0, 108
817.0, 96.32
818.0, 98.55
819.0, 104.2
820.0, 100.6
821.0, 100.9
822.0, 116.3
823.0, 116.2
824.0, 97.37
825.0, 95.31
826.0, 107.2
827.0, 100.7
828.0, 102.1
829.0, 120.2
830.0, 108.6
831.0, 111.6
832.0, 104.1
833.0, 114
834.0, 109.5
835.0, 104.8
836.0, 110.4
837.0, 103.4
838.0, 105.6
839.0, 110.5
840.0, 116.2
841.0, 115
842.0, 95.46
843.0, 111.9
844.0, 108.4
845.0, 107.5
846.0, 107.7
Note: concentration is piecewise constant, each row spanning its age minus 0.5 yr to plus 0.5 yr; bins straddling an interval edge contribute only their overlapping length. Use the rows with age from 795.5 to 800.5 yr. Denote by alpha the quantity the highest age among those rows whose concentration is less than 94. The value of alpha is 797.0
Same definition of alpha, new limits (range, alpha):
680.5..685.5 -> 685.0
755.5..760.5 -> 760.0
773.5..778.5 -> 778.0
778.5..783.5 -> 783.0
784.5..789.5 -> 789.0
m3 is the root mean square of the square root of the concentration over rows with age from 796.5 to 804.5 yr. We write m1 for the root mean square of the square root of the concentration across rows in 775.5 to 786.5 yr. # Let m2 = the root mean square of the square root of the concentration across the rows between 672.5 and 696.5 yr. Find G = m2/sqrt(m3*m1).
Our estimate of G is 0.98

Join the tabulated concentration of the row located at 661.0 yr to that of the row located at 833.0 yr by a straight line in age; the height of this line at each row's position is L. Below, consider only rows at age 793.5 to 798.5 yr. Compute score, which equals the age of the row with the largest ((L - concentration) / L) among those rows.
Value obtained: 794.0 yr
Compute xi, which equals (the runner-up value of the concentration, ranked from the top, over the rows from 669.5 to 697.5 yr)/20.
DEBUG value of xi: 5.6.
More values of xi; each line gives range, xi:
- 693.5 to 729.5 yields 5.9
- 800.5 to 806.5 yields 4.9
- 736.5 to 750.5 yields 5.8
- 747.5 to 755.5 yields 5.2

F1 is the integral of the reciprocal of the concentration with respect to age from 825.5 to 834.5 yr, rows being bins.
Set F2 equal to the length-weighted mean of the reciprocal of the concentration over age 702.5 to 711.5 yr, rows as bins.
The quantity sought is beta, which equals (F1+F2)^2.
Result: 0.0084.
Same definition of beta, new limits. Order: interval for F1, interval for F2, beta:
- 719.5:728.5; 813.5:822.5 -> 0.0086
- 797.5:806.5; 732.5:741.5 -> 0.0104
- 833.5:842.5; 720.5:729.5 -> 0.0086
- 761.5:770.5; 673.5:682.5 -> 0.0129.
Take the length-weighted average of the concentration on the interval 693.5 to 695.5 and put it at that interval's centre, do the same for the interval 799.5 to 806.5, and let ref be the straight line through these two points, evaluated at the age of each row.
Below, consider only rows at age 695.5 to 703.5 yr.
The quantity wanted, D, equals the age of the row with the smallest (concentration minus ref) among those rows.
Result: 701.0 yr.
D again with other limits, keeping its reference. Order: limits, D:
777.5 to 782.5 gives 780.0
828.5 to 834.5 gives 832.0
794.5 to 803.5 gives 797.0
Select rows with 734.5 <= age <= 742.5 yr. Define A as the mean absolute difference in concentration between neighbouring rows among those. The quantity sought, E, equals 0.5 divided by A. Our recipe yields 0.13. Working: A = 4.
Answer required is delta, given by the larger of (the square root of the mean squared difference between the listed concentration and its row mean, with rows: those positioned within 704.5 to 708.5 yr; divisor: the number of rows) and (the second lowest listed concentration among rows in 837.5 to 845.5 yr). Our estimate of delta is 106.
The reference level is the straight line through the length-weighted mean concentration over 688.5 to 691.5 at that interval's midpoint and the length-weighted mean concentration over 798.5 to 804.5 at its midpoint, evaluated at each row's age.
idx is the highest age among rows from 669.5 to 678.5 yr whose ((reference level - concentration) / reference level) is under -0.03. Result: 675.0 yr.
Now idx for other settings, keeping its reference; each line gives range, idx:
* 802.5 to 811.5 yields 810.0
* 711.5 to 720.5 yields 720.0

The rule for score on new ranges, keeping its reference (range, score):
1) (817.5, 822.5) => 818.0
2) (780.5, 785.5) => 783.0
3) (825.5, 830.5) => 827.0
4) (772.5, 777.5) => 773.0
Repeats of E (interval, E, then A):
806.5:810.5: 0.07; 7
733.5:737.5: 0.05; 9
